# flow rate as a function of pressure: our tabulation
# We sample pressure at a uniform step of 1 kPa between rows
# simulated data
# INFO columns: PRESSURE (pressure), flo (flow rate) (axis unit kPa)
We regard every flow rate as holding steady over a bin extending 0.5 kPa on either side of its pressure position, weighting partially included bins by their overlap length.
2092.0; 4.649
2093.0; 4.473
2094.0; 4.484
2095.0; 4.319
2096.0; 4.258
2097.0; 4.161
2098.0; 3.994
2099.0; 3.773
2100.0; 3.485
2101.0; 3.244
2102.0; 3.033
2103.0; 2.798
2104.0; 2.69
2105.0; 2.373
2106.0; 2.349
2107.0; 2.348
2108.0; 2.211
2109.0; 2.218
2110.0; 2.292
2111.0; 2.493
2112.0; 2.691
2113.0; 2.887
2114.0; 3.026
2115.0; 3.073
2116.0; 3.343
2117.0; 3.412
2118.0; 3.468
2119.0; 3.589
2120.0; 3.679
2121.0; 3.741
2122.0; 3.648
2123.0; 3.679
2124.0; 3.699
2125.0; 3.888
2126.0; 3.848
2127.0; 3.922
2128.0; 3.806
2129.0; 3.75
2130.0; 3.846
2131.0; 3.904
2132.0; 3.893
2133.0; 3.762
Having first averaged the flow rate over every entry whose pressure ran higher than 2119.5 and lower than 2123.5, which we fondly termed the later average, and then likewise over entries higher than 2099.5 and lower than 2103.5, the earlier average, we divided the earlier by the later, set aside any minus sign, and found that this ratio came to 0.85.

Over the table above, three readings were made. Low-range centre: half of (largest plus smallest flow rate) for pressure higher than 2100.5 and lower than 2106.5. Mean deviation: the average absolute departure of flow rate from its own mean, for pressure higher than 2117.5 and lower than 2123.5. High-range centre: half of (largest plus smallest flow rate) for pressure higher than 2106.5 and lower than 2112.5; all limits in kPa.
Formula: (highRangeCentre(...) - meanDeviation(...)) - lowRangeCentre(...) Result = -0.42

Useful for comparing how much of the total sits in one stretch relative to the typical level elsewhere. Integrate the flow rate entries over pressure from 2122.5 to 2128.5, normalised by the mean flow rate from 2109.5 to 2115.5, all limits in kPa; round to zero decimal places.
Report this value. 8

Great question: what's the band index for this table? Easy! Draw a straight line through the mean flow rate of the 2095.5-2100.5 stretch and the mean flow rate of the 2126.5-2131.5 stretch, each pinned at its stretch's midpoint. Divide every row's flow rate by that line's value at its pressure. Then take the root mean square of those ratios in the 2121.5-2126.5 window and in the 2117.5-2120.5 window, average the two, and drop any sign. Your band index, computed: 0.95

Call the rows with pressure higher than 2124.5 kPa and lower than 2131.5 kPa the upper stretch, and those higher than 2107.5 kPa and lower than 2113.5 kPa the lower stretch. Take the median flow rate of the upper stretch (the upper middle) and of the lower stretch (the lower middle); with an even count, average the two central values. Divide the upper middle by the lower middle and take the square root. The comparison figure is 1.27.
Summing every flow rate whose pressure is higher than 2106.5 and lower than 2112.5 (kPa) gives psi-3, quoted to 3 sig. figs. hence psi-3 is 14.3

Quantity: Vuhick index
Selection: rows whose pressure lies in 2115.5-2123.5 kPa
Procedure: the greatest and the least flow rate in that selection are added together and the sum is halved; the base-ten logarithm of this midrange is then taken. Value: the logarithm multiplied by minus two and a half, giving -1.37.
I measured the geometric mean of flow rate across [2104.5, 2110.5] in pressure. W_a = 2.30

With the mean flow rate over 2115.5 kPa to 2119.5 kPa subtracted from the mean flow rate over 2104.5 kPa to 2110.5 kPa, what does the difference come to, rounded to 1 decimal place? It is -1.2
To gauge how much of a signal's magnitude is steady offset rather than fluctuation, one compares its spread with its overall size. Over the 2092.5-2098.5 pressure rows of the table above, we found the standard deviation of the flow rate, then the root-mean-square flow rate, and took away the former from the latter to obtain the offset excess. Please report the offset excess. 4.1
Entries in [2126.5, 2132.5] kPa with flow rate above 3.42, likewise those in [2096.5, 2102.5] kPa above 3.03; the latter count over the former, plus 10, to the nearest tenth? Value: 11.0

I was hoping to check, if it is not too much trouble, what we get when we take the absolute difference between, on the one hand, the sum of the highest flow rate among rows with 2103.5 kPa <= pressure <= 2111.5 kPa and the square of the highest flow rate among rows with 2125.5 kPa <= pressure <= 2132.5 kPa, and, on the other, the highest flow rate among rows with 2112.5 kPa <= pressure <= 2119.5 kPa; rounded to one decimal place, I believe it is 14.5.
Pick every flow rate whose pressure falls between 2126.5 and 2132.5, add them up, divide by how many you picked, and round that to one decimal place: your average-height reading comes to 3.9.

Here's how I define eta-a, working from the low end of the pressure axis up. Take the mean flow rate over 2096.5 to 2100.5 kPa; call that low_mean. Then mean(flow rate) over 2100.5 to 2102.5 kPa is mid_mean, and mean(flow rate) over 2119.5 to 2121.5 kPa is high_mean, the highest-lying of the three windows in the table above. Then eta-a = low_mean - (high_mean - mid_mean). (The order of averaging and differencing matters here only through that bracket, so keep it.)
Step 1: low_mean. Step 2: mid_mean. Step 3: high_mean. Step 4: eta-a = 3.28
